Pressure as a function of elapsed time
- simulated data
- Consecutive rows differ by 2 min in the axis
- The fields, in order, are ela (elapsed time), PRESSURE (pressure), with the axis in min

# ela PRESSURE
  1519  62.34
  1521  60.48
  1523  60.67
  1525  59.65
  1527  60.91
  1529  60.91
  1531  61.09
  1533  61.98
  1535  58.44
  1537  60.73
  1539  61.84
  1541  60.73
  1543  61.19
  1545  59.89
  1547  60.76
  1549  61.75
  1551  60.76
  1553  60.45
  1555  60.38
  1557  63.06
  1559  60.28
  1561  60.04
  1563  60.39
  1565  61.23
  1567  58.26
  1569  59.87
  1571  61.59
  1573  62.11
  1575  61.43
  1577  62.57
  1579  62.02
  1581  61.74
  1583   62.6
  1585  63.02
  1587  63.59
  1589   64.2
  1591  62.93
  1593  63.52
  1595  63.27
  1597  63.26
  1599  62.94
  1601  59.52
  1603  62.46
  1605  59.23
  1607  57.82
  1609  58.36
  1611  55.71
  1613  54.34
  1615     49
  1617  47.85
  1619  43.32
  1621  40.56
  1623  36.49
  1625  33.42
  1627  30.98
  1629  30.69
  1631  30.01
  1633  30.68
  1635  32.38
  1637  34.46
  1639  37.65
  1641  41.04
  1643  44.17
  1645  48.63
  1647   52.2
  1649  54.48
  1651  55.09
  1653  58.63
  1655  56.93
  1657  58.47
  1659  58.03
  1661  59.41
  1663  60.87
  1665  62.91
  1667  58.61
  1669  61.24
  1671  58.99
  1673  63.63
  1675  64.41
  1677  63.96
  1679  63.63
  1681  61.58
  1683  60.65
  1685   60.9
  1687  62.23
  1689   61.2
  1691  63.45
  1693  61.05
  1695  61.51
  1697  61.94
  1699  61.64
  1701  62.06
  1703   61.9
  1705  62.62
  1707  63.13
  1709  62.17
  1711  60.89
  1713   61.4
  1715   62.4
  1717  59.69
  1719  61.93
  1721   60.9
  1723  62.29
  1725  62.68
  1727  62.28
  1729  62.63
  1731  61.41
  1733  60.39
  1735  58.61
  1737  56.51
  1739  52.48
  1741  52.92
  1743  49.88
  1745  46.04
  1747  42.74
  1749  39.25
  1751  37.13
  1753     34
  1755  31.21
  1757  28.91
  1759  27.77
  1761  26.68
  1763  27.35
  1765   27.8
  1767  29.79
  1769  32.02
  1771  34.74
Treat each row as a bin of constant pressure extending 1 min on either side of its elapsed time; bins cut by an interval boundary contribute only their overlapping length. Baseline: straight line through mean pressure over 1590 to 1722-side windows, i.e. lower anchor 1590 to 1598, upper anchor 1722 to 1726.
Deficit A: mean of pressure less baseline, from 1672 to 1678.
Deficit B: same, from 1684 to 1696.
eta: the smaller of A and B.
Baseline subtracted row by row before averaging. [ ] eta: -1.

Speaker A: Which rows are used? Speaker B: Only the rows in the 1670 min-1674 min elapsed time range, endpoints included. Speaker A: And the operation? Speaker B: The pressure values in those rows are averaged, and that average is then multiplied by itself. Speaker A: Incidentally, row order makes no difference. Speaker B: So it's 3759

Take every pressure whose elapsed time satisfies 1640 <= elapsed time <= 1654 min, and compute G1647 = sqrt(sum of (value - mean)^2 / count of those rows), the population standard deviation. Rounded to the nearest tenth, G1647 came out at 5.8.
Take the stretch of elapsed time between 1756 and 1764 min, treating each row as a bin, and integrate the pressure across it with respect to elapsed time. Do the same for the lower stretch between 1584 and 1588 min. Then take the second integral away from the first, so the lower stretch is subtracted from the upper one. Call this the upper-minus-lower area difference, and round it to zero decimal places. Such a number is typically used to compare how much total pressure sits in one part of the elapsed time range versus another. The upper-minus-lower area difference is -32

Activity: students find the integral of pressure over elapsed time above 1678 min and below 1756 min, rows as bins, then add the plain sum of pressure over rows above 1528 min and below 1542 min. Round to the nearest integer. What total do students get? 4888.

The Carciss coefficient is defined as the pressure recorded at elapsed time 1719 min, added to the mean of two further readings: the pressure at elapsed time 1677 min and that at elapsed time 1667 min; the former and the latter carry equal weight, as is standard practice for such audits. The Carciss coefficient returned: 123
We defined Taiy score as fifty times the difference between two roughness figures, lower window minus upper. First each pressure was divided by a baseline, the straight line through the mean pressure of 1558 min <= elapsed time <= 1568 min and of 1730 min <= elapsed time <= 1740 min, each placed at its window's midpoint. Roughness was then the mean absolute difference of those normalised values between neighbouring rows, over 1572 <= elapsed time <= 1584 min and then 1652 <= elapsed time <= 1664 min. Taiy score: -0.53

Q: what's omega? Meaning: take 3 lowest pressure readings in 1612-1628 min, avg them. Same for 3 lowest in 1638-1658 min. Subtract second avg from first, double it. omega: -15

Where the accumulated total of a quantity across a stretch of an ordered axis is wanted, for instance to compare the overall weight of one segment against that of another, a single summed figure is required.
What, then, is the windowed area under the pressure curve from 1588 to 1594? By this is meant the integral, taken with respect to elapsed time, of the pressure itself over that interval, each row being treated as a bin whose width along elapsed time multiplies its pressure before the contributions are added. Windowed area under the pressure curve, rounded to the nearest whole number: 381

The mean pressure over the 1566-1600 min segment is 62.3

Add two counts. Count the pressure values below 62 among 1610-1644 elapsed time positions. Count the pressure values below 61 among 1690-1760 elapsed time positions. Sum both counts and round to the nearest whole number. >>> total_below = 34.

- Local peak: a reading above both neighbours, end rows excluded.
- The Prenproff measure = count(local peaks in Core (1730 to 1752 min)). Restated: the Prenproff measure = 1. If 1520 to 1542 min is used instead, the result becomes 3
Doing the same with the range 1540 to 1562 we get 3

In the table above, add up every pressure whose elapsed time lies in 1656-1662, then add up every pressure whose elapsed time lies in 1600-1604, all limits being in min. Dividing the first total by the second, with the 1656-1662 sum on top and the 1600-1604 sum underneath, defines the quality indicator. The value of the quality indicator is 1.4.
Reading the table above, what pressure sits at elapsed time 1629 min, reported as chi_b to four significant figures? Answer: 30.69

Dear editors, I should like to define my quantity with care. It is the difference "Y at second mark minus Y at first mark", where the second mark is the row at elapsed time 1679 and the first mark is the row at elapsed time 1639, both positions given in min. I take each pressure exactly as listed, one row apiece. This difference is 26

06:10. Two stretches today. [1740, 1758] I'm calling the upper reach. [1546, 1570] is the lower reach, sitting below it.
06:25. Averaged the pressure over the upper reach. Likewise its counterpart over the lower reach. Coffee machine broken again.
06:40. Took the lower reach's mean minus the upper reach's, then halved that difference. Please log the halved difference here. 10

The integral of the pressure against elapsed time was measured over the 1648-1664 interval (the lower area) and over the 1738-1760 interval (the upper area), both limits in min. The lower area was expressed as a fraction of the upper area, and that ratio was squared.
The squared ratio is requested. 1.1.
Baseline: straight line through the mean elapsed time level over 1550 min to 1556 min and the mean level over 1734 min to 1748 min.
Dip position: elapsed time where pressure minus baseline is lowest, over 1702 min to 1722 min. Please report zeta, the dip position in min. 1717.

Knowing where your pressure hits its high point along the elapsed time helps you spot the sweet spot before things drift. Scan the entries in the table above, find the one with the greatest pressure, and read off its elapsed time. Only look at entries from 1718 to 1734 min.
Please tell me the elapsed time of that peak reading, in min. 1725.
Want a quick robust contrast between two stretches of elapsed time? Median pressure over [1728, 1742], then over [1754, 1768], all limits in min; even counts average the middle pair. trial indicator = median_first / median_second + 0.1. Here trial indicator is 2.2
